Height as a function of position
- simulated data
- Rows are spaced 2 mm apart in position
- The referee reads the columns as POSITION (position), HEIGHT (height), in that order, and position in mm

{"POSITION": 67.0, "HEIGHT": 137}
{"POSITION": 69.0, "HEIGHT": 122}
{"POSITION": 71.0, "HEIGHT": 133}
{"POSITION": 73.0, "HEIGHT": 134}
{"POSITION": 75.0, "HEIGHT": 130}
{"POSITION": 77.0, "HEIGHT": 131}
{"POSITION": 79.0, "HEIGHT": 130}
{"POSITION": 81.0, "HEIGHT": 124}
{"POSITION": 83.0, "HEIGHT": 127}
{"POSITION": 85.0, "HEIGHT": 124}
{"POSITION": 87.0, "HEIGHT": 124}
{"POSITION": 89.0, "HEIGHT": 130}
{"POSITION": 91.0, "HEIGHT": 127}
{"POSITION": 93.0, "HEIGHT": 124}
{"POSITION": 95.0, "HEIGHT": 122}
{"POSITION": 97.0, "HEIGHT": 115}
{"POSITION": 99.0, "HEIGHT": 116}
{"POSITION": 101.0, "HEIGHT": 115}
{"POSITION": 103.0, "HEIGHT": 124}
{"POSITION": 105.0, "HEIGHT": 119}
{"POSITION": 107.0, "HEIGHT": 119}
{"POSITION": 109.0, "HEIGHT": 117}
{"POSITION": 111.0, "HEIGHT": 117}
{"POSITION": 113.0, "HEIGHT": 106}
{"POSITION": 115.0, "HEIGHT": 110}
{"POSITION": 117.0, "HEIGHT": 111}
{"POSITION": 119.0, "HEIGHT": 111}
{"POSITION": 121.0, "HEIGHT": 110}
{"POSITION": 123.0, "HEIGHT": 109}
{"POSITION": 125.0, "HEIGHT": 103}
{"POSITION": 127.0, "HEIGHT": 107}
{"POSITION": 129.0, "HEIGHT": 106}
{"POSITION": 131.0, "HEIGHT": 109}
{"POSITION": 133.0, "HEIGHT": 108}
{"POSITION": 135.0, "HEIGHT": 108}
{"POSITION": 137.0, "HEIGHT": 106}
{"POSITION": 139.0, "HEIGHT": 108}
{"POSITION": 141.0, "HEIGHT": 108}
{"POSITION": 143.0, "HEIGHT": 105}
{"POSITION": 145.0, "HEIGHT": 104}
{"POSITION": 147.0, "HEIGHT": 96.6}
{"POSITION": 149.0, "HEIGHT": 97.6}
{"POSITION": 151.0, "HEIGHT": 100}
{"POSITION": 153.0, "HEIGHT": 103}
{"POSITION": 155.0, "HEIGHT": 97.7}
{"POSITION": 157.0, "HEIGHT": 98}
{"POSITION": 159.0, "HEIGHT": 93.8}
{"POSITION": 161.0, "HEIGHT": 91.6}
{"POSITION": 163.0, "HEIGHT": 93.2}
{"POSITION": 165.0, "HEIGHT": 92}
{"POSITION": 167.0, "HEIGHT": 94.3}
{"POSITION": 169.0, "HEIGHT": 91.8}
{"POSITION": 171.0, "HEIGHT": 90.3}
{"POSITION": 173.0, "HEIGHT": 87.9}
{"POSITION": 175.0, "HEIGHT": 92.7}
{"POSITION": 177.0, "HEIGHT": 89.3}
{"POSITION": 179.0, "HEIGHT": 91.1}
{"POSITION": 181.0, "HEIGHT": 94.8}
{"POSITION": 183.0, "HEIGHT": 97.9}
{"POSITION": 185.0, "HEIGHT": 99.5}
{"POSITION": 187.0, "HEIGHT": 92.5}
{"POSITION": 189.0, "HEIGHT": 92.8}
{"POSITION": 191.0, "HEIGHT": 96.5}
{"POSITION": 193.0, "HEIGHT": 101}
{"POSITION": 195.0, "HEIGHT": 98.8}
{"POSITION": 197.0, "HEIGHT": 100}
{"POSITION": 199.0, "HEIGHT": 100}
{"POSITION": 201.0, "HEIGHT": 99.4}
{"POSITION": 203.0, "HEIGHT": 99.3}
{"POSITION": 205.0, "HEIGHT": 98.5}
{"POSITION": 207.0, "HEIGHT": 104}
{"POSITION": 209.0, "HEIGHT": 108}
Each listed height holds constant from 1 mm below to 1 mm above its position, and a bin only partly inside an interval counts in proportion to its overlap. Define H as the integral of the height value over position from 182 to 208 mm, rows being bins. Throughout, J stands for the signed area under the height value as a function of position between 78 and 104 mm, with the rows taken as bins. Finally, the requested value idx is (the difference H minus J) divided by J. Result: -0.20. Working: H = 2560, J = 3204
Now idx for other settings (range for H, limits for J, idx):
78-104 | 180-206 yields 0.26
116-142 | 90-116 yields -0.08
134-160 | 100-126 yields -0.10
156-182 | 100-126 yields -0.18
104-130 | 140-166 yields 0.13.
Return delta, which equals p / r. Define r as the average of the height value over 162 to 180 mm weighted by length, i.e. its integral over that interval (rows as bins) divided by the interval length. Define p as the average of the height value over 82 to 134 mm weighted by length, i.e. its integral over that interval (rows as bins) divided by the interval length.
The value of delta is 1.27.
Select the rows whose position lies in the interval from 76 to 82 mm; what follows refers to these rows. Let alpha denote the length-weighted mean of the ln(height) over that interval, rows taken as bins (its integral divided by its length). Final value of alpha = 4.85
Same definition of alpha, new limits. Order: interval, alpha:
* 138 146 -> 4.67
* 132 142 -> 4.68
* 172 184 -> 4.52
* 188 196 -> 4.58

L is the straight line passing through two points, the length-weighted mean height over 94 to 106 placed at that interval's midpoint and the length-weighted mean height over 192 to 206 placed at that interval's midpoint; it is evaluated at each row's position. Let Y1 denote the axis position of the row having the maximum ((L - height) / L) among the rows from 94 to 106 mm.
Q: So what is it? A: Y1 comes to 97.0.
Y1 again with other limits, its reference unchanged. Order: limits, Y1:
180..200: 187.0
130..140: 137.0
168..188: 173.0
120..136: 125.0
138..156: 147.0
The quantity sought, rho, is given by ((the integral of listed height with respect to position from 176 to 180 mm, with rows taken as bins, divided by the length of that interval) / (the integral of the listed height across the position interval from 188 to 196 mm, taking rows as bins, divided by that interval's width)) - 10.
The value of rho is -9.07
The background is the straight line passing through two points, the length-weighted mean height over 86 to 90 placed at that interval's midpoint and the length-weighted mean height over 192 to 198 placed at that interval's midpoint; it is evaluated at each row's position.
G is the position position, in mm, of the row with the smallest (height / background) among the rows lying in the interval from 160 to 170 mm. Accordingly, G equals 161.0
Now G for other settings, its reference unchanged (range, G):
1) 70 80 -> 75.0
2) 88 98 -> 97.0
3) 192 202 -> 195.0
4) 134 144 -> 137.0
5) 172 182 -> 173.0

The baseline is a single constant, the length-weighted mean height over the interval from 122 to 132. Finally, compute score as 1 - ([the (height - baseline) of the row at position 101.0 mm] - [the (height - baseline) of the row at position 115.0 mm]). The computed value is -4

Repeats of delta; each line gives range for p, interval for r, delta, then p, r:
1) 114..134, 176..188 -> 1.15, 108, 94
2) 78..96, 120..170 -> 1.24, 126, 102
